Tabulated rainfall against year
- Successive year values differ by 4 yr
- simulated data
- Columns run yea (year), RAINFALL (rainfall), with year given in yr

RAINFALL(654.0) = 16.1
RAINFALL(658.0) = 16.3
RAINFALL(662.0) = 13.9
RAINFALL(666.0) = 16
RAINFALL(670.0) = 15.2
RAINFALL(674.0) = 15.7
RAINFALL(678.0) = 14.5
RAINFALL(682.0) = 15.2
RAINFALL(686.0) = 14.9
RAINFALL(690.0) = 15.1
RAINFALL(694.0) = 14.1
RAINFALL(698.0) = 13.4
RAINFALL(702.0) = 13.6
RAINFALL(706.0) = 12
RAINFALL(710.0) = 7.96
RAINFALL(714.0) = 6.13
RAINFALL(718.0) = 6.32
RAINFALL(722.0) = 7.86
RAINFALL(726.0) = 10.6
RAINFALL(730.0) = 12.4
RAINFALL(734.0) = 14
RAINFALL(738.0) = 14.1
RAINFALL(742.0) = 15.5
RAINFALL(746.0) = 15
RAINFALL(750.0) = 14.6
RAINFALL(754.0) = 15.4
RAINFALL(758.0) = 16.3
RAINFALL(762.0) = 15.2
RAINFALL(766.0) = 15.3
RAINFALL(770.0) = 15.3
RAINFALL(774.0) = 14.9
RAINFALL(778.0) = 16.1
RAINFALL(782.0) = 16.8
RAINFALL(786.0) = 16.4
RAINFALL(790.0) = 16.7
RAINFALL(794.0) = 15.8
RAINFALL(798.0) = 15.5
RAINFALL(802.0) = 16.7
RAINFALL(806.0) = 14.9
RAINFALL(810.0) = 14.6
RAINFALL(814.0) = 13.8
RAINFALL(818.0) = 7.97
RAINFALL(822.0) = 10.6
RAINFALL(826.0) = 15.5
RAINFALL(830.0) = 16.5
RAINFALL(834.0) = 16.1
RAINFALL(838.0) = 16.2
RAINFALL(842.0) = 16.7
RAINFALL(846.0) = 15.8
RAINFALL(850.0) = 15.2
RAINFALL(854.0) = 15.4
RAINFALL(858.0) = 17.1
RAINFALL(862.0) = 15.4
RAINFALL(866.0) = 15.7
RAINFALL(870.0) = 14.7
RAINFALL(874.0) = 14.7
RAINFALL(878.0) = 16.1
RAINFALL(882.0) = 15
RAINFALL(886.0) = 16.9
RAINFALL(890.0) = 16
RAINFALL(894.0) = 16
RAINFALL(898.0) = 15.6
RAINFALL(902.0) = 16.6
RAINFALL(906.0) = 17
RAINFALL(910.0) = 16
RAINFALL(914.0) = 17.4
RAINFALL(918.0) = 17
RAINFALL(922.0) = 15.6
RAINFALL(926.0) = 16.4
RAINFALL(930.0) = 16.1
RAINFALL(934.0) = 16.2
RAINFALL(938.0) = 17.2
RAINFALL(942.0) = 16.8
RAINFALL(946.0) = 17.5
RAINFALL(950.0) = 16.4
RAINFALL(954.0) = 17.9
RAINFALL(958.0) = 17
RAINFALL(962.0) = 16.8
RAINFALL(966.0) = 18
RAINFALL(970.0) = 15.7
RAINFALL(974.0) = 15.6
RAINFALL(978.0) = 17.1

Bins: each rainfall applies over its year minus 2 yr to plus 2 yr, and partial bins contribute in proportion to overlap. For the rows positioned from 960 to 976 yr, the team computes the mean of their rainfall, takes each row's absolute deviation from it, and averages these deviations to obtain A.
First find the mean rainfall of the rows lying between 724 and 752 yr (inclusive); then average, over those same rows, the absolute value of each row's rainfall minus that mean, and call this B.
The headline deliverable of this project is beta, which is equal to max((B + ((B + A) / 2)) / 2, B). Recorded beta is 1.3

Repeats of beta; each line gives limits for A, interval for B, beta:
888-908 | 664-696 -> 0.4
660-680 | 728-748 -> 0.8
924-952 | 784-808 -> 0.6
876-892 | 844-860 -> 0.6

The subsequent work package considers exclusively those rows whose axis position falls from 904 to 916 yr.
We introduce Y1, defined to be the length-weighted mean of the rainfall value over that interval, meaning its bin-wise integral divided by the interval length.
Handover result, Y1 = 17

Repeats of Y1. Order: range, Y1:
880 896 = 16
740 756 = 15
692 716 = 11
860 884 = 15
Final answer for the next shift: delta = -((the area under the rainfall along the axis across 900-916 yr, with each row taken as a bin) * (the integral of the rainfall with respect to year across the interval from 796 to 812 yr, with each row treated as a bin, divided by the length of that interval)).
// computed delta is -4134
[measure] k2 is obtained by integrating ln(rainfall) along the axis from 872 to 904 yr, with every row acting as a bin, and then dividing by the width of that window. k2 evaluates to 2.76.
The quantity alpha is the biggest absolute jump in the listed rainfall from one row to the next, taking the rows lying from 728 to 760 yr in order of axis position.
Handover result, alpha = 1.6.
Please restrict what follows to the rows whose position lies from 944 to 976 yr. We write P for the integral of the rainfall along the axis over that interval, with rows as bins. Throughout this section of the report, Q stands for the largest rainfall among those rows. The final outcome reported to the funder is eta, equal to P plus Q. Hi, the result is 558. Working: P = 540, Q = 18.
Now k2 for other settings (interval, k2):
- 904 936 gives 2.80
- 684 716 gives 2.46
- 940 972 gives 2.83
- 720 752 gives 2.54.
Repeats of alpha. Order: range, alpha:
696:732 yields 4.0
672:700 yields 1.2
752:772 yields 1.1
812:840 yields 5.8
